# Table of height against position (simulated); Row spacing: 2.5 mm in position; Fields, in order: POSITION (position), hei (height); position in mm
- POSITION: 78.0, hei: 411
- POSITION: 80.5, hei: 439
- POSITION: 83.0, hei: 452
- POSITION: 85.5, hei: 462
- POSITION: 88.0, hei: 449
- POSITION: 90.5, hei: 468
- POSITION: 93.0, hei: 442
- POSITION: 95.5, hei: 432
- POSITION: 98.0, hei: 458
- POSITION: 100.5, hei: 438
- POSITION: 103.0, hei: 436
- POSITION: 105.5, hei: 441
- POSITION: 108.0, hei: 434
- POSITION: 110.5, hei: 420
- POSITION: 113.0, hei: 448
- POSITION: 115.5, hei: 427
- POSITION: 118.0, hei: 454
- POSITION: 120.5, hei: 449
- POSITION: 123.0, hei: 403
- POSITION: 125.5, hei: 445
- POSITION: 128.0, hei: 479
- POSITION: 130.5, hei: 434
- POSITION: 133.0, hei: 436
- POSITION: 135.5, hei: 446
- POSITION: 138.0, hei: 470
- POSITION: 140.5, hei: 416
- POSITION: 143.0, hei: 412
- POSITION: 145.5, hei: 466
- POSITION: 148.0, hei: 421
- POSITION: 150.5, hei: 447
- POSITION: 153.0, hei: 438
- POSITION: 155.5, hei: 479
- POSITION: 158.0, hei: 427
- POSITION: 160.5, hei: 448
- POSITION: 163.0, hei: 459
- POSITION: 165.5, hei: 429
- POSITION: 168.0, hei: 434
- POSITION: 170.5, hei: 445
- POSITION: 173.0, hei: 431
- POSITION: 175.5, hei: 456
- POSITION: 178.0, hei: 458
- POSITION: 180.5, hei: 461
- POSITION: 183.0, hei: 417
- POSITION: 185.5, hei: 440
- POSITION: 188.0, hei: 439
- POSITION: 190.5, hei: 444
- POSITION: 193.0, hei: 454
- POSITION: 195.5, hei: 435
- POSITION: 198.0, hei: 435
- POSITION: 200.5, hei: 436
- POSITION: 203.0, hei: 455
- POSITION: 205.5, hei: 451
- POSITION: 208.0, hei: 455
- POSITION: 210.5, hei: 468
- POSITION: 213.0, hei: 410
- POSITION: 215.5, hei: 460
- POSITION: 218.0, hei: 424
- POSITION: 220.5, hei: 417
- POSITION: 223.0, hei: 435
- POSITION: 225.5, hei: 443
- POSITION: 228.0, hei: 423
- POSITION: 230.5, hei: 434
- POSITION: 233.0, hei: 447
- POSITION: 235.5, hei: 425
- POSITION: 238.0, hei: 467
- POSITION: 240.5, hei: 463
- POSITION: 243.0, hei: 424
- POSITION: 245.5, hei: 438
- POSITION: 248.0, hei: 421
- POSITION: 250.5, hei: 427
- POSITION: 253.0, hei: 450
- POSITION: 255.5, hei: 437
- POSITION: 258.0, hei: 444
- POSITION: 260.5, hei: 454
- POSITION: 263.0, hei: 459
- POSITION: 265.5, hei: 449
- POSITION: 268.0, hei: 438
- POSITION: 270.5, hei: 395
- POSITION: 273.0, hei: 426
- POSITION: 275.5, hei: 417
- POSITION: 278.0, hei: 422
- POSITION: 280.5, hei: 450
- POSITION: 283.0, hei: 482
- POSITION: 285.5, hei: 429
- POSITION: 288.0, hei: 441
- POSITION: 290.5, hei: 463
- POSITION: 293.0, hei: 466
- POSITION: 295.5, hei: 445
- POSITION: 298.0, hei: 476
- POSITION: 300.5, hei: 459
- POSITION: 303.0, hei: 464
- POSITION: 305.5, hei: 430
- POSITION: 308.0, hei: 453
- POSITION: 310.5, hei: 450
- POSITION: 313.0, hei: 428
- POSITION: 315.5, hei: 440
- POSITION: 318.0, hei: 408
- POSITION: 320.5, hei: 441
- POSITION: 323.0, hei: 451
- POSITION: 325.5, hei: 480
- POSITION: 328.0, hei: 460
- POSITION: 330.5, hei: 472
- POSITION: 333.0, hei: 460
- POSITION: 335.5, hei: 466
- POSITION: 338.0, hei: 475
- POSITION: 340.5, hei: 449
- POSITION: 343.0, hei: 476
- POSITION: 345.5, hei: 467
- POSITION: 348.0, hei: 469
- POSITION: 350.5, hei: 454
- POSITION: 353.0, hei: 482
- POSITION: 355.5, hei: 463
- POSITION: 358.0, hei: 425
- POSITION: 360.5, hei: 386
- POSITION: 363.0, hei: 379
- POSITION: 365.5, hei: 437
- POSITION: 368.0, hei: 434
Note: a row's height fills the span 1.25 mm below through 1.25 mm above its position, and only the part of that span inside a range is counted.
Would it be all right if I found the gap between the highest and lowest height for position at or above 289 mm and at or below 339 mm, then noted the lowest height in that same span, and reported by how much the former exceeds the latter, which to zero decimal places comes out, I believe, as -336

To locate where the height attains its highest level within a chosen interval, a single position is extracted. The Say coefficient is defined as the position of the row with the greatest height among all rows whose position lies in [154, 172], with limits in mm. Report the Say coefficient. 155.5 mm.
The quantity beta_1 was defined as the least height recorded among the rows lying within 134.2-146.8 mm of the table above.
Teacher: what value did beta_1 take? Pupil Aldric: 412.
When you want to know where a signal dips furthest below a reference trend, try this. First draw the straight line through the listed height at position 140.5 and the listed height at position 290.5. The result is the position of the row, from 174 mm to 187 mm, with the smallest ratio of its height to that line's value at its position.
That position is 183.0 mm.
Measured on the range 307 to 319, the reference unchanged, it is 318.0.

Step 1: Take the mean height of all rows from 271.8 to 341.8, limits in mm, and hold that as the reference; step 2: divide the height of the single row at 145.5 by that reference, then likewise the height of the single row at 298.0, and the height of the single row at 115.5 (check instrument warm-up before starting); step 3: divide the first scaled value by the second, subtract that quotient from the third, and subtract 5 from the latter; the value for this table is -5.03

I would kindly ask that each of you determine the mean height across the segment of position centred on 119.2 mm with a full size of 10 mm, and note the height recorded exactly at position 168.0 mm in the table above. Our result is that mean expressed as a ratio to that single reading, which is 1.00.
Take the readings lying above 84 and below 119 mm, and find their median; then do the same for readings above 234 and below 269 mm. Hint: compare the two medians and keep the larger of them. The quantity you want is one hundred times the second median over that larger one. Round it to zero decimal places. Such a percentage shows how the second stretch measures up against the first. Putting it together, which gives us 100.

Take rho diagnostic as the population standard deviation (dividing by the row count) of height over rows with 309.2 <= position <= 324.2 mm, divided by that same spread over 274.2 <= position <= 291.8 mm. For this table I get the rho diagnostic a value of 0.68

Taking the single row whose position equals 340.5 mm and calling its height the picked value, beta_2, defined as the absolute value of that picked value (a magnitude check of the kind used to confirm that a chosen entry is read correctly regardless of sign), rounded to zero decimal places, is 449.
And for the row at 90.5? 468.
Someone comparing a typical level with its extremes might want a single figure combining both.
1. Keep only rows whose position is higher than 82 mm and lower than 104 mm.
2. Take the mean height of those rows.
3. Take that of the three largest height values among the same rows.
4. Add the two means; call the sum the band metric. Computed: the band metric 911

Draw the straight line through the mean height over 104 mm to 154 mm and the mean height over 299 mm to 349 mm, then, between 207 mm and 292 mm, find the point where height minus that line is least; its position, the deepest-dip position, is 270.5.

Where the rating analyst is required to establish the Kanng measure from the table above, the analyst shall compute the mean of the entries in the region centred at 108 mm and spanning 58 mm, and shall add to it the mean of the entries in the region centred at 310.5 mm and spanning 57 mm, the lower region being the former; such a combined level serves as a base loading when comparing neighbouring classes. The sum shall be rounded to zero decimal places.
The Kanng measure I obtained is 897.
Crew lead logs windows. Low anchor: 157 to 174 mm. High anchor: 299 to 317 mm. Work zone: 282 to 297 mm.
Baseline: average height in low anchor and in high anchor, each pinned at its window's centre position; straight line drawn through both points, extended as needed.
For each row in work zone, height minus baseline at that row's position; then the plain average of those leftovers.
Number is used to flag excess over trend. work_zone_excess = 9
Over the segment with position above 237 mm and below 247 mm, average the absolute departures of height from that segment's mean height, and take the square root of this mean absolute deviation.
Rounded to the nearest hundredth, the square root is 4.12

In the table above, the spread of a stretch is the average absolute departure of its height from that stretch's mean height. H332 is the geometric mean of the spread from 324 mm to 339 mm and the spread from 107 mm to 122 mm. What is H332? 8.9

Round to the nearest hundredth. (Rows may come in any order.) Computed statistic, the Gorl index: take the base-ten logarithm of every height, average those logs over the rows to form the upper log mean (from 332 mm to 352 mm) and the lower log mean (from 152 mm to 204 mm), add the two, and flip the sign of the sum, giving -5.31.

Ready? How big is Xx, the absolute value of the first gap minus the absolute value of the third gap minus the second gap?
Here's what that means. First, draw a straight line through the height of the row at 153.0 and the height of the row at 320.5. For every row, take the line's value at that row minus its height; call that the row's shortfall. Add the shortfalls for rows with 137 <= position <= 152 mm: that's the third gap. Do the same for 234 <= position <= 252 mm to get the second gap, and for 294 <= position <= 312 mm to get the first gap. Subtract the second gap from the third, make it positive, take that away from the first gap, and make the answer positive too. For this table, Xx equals 109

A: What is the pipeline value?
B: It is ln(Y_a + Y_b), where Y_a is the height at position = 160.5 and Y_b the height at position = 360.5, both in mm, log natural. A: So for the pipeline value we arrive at 6.73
